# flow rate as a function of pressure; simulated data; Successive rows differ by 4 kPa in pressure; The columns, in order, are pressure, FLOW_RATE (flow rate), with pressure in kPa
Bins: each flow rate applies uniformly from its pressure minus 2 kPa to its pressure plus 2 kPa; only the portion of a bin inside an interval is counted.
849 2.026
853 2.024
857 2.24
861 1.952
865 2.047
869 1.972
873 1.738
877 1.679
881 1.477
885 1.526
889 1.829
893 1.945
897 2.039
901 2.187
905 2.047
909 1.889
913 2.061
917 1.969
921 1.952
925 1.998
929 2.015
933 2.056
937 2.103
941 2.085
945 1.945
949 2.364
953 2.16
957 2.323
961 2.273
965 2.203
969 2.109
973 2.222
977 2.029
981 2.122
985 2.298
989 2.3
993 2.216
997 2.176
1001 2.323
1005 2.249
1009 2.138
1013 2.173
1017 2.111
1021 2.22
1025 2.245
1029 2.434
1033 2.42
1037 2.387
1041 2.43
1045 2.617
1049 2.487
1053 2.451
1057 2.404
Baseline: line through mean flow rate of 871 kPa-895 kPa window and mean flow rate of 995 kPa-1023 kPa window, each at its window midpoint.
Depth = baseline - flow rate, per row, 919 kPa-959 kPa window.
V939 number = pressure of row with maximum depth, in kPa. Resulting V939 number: 945 kPa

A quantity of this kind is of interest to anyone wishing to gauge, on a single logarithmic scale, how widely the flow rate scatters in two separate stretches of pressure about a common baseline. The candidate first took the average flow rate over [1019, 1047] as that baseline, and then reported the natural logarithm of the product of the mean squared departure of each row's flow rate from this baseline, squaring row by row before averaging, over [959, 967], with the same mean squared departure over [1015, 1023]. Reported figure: -6.6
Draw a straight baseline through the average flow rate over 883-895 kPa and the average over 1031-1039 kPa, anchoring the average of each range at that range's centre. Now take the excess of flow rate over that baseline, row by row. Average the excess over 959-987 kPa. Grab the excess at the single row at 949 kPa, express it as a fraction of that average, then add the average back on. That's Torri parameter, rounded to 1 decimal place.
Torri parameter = 7.3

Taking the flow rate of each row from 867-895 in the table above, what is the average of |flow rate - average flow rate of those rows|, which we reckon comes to 0.15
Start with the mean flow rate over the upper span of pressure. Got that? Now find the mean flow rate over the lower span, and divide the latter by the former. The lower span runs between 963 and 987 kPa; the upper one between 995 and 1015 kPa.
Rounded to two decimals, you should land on 0.98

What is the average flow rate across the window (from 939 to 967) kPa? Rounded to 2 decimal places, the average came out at 2.19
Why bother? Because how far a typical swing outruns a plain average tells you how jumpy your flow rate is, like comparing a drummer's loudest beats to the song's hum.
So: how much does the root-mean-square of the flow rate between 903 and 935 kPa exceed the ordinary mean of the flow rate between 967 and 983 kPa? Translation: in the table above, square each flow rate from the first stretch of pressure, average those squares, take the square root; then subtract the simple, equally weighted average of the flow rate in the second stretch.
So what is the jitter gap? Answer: -0.12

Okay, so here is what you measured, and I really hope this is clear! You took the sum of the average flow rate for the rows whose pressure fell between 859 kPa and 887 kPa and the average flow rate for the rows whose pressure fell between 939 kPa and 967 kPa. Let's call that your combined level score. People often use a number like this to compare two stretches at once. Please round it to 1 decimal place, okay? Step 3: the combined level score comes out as 4.0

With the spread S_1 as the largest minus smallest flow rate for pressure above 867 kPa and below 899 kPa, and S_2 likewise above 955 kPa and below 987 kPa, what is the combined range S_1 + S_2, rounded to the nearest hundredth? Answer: 0.86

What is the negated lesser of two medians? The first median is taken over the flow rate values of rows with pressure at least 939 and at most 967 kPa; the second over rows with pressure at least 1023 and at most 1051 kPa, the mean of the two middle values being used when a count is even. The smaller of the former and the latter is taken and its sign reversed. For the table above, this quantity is -2.20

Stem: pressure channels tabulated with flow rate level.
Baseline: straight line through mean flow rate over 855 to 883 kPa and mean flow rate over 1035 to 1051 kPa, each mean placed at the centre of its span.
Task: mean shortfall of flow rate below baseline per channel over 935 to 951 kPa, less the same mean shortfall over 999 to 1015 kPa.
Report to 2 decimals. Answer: -0.13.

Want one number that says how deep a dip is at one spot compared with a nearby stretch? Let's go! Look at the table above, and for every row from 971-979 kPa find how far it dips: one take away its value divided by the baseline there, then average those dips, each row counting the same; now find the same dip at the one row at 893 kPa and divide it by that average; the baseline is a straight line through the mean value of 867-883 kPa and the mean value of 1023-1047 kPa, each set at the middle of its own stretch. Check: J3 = -5.7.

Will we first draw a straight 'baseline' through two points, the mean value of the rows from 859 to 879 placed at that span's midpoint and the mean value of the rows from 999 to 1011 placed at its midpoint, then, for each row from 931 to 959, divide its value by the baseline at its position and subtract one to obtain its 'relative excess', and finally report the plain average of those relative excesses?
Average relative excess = 0.03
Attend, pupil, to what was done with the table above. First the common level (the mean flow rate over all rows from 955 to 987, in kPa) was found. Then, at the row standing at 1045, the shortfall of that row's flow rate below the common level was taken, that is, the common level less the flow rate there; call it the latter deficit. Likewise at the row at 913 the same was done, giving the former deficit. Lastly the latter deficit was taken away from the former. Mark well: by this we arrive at 0.56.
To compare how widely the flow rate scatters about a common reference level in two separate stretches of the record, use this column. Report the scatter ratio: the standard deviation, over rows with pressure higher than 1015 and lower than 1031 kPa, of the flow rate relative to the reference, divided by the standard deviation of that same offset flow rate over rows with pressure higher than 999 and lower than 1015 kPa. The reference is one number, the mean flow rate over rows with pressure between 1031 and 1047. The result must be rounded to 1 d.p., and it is 1.6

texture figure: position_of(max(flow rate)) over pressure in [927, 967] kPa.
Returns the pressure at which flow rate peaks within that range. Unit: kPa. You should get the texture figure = 949 kPa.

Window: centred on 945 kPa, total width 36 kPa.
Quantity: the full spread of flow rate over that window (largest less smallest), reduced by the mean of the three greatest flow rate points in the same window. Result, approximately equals -1.9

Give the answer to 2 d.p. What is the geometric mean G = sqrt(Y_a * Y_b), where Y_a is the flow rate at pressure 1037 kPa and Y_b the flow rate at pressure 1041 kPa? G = 2.41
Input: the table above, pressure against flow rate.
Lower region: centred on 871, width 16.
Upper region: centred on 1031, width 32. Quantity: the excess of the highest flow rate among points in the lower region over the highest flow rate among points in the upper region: -0.57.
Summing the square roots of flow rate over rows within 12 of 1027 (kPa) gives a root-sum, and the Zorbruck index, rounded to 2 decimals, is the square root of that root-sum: 3.02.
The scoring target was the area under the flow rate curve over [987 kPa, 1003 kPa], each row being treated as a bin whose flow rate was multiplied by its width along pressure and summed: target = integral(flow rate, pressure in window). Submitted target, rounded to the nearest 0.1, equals 36.1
